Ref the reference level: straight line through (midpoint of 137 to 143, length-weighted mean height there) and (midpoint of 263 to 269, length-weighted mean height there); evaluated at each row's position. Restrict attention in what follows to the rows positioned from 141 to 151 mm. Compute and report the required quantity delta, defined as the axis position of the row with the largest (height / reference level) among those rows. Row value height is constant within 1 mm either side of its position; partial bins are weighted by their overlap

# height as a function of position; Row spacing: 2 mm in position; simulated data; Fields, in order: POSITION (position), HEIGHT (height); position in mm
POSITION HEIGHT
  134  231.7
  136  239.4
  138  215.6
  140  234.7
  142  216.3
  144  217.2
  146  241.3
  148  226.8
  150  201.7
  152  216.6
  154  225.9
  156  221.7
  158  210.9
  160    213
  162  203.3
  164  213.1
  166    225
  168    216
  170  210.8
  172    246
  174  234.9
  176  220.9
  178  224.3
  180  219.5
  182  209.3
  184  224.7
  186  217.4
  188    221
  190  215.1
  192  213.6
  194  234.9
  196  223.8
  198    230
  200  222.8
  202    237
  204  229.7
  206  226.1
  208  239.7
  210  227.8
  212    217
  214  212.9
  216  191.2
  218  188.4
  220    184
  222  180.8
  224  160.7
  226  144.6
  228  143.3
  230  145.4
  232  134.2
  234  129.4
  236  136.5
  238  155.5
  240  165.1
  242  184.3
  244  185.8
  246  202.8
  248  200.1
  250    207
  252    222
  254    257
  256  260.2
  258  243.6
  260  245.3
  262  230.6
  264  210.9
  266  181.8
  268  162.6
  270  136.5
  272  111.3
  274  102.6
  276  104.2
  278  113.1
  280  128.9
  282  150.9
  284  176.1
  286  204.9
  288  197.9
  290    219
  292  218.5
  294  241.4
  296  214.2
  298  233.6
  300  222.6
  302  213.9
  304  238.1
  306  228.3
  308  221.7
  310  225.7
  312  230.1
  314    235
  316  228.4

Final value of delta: 146 mm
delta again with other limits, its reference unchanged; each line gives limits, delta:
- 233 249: 246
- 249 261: 256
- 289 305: 304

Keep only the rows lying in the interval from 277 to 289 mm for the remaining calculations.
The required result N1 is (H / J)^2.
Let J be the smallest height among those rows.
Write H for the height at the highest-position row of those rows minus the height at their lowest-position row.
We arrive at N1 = 0.562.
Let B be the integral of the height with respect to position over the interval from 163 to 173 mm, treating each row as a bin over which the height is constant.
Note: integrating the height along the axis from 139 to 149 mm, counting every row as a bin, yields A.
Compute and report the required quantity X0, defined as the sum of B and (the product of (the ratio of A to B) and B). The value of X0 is 4494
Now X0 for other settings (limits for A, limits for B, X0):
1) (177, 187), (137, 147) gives 4441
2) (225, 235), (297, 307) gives 3667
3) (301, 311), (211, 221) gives 4242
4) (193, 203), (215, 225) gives 4107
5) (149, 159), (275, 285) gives 3500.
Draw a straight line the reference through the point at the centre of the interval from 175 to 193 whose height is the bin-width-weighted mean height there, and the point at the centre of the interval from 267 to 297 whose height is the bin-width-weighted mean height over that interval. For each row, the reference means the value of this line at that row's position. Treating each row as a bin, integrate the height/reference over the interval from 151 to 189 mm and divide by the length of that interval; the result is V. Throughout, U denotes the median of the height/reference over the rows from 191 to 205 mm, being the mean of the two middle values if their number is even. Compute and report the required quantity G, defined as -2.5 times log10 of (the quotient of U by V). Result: -0.12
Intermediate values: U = 1.09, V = 0.97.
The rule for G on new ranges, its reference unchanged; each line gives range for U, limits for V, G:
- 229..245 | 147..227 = 0.25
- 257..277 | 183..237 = -0.03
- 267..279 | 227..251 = 0.31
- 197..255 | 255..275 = 0.08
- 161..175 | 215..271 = 0.05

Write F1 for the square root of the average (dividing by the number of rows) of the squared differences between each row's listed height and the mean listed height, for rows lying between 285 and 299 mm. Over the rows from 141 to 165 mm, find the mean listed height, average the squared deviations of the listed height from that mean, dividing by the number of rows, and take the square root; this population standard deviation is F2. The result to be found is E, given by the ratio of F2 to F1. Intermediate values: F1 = 14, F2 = 10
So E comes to 0.7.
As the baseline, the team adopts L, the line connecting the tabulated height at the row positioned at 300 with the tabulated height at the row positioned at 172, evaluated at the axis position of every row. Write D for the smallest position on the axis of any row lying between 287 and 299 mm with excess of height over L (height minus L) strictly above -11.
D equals 290 mm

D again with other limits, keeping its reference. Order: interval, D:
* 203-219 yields 204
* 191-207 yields 194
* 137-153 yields 146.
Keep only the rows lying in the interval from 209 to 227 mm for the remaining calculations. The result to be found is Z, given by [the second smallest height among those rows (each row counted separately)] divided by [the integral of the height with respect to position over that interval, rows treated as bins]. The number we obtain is 0.047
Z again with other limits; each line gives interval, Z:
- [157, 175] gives 0.053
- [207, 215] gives 0.121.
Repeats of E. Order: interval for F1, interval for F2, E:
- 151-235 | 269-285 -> 0.8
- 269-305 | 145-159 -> 0.2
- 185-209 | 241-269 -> 3.6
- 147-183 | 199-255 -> 3.4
